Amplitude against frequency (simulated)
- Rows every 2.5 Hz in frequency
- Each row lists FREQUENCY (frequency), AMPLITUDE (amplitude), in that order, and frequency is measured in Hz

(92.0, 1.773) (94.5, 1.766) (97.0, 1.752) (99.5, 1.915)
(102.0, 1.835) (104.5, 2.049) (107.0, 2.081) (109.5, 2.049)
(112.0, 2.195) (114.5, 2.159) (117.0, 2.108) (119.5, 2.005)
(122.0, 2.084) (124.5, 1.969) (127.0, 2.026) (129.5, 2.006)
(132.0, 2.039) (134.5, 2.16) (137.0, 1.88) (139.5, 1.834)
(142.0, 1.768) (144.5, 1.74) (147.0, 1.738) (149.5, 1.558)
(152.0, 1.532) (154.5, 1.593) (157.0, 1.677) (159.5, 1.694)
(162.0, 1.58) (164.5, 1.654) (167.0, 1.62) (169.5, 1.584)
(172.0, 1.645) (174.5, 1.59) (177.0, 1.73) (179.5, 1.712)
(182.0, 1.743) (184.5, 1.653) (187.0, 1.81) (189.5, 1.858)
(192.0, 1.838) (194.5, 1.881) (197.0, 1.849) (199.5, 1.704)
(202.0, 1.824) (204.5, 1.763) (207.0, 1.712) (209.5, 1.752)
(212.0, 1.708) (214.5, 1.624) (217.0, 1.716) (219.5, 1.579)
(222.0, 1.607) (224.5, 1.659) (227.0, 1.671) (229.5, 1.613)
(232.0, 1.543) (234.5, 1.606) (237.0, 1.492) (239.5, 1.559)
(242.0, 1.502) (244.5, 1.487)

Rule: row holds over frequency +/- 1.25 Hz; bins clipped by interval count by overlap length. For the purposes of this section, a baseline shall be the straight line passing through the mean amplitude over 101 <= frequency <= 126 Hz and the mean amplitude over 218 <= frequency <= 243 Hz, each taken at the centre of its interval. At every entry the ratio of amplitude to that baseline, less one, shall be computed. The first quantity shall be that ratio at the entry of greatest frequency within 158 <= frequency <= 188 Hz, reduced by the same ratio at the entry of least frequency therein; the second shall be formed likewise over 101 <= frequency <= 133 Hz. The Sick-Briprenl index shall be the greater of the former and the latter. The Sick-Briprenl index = 0.16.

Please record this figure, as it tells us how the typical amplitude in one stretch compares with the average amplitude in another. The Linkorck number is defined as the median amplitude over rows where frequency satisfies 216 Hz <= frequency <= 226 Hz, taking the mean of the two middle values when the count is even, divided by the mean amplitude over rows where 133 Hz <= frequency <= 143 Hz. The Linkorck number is 0.85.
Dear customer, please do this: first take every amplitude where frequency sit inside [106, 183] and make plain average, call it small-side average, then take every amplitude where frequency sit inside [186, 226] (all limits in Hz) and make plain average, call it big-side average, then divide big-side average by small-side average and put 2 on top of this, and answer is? 2.95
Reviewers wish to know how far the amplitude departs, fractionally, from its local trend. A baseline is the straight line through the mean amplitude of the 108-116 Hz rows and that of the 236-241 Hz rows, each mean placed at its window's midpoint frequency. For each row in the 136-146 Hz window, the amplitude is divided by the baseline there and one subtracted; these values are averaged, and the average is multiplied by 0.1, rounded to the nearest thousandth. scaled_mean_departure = -0.010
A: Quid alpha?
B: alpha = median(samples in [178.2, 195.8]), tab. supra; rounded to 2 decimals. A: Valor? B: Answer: 1.81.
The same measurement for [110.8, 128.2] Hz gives 2.08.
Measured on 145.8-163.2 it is 1.59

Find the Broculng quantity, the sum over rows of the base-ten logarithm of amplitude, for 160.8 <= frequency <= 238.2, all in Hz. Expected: 7.0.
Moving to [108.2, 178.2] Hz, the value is 7.3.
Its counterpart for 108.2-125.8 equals 2.2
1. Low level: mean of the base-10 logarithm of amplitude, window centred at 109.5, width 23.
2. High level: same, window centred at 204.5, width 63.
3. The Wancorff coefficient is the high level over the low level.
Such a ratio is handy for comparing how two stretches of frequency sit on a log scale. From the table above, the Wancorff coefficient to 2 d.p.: 0.75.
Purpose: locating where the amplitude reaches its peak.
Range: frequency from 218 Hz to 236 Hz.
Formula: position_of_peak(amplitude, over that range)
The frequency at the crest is 227.0 Hz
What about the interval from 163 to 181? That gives 177.0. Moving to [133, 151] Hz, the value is 134.5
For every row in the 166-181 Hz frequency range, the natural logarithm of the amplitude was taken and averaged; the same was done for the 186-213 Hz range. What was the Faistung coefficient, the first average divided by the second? 0.86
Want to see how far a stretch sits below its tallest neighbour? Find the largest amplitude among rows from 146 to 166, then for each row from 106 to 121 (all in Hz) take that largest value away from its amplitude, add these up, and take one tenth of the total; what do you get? 0.22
